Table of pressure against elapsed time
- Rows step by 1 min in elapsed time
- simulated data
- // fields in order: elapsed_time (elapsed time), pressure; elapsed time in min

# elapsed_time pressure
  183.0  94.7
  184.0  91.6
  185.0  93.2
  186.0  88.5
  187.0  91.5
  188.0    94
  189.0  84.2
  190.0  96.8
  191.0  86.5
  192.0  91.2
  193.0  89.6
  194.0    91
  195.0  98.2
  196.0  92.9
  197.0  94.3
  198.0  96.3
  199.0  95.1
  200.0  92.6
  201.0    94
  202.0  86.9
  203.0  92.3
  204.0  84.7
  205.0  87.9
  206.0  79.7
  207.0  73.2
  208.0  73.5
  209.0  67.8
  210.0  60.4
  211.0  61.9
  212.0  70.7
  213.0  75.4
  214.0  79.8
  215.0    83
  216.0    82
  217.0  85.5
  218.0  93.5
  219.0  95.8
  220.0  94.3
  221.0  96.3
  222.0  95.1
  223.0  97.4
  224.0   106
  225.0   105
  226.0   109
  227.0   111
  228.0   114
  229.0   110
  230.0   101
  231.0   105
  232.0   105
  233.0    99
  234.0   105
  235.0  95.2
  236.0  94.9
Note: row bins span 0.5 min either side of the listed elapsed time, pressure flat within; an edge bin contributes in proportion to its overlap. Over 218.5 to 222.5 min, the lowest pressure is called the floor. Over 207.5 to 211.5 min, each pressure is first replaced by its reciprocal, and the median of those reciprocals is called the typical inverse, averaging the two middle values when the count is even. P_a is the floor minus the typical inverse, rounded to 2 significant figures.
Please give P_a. 94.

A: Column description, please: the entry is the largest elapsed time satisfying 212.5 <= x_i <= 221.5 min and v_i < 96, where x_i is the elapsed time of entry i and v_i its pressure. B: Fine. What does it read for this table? 220.0 min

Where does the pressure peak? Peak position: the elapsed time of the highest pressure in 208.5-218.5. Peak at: 218.0 min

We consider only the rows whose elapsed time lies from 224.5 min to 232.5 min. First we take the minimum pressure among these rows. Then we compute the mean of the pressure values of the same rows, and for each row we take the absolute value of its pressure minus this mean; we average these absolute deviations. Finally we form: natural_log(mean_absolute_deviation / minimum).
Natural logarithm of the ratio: -3.4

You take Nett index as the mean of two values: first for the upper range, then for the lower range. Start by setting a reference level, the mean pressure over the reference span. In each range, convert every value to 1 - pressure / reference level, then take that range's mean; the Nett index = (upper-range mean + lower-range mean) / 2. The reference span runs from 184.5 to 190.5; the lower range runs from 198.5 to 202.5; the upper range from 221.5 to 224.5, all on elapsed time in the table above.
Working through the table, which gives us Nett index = -0.05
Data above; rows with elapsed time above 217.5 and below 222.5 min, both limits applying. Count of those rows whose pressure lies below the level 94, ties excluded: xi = 1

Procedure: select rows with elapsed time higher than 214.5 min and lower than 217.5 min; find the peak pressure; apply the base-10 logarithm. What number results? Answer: 1.93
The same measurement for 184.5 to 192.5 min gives 1.99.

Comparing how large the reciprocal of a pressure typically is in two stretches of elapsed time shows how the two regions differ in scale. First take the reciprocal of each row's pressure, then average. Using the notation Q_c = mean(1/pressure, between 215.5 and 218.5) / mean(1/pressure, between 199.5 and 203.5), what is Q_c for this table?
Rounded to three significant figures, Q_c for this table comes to 1.05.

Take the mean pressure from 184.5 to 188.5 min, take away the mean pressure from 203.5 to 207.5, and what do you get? 10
